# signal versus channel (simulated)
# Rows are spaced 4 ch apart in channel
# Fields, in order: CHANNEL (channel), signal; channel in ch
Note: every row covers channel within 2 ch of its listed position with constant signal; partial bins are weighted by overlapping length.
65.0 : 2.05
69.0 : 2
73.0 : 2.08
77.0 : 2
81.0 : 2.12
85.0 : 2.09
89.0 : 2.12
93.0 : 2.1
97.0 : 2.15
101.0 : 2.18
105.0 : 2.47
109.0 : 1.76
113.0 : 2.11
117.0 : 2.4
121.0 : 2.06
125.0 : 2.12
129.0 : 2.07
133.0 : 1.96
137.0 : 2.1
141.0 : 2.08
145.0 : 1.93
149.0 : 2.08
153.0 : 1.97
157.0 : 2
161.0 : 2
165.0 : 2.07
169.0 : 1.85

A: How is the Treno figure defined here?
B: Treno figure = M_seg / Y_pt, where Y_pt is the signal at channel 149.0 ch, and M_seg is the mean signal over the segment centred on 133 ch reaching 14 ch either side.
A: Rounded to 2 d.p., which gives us 0.98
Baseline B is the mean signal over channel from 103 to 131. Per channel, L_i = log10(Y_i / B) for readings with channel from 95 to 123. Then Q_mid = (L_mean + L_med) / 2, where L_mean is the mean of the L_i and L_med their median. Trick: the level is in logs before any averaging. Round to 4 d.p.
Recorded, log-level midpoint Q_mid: 0.0018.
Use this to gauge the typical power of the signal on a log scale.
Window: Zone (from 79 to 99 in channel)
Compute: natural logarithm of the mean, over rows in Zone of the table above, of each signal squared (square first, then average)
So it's 1.50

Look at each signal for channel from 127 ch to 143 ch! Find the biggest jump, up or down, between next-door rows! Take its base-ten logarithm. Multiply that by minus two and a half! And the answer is 2.13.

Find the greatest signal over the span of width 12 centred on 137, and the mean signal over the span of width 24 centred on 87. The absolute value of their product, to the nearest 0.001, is 4.403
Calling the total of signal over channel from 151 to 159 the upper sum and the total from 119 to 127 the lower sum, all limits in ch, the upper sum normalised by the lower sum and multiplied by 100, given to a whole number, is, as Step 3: 95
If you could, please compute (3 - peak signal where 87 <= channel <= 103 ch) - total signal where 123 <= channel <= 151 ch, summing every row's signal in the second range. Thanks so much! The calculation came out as -14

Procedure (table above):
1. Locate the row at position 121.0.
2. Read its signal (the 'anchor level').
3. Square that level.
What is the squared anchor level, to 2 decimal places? 4.24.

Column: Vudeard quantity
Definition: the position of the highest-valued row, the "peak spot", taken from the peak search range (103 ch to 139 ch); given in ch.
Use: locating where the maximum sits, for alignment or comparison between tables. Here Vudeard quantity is 105.0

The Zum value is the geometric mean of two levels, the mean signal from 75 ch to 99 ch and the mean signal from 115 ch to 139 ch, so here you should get 2.11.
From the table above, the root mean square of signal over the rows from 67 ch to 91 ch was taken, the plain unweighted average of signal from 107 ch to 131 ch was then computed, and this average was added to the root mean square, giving 4.16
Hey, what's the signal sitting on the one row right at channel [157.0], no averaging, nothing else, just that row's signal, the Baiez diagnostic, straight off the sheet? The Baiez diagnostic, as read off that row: 2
